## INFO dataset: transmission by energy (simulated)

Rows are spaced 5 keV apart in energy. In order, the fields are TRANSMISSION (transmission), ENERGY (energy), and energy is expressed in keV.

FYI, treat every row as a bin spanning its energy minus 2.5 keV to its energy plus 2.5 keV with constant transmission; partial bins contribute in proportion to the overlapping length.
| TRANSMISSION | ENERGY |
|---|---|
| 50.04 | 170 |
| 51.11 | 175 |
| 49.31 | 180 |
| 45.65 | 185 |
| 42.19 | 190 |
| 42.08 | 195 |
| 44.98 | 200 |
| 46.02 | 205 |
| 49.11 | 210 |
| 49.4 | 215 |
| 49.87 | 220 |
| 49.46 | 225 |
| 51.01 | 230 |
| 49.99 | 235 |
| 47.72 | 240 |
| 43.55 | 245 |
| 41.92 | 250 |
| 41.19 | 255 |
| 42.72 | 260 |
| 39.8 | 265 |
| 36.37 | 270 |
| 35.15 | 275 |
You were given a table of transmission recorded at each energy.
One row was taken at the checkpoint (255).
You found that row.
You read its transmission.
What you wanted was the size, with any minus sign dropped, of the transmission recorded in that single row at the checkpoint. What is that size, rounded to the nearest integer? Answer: 41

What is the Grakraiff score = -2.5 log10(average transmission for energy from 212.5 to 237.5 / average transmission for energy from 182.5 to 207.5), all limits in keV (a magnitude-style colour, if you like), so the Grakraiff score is -0.13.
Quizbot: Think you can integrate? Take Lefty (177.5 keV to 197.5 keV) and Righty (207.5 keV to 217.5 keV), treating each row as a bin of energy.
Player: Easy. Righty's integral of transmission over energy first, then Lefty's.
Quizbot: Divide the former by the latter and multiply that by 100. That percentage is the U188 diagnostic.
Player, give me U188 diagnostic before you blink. 55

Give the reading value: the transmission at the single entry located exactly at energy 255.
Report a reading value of 41.19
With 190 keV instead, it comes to 42.19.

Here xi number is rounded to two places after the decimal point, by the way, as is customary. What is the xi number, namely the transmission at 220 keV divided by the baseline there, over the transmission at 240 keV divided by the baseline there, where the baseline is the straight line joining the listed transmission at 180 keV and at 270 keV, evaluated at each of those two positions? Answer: 0.98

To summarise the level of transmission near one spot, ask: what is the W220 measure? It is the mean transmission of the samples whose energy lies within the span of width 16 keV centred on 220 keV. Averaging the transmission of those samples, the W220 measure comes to 49.6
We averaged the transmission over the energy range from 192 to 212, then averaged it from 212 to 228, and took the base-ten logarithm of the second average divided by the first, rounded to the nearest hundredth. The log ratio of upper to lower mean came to 0.04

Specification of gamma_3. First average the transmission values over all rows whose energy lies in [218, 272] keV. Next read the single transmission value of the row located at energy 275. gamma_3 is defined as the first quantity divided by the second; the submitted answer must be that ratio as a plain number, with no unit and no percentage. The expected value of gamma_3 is 1.3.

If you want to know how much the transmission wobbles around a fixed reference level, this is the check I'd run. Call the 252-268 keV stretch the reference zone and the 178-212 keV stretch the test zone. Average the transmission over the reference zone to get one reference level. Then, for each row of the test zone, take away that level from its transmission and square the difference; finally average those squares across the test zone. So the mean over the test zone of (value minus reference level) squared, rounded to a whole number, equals 26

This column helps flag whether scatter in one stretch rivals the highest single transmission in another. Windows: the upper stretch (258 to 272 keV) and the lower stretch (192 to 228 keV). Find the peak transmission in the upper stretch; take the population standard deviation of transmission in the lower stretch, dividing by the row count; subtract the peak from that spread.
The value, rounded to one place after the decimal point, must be -40.0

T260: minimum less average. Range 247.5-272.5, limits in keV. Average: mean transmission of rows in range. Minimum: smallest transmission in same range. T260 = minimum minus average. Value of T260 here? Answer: -4.03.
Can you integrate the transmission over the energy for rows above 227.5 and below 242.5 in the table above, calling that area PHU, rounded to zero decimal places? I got 744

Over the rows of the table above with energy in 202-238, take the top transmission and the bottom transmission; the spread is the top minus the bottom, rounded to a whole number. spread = 5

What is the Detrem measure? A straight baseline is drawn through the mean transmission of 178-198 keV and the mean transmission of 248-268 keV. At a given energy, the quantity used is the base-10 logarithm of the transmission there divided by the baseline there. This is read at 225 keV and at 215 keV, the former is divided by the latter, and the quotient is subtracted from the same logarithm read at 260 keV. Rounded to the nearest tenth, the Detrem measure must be -1.1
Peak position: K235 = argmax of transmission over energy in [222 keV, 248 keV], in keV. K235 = 230 keV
